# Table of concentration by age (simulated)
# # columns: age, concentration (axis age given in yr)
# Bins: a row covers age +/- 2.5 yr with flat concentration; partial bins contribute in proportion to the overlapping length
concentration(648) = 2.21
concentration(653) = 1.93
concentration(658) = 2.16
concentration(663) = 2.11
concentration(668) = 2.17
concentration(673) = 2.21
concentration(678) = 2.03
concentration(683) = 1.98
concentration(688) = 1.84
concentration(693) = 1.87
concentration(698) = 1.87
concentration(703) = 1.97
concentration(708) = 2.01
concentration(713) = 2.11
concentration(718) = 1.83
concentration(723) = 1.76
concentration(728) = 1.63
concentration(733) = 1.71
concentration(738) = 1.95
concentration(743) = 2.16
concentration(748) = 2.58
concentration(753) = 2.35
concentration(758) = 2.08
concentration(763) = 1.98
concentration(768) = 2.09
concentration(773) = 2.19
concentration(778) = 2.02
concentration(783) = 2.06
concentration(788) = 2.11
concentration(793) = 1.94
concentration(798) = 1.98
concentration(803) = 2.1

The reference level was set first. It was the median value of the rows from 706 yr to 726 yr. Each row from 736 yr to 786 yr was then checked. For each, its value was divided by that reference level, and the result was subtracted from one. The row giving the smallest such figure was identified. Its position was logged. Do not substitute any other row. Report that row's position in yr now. 748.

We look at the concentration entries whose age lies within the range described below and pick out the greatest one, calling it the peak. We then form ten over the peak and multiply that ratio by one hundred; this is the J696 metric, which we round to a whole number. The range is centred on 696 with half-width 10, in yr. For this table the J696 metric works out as 508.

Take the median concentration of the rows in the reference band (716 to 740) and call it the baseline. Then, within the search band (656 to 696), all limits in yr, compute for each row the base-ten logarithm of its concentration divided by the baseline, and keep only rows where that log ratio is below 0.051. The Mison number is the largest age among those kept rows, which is 693 yr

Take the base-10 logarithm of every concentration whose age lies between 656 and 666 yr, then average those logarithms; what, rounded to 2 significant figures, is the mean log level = 0.33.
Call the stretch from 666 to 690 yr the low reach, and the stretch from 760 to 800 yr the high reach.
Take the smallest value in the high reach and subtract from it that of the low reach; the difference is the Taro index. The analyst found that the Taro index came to 0.10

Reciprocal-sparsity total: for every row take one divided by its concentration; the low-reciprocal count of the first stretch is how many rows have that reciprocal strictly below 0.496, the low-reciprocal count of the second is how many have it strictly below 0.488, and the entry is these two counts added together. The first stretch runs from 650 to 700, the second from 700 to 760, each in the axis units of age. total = 10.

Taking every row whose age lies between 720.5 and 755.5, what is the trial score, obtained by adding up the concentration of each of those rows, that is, 14.1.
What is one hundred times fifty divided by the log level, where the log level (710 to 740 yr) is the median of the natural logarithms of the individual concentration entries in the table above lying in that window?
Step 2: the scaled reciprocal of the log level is 8550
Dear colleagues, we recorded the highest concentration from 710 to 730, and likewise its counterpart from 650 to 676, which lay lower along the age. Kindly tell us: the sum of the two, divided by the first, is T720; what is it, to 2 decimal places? 2.05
